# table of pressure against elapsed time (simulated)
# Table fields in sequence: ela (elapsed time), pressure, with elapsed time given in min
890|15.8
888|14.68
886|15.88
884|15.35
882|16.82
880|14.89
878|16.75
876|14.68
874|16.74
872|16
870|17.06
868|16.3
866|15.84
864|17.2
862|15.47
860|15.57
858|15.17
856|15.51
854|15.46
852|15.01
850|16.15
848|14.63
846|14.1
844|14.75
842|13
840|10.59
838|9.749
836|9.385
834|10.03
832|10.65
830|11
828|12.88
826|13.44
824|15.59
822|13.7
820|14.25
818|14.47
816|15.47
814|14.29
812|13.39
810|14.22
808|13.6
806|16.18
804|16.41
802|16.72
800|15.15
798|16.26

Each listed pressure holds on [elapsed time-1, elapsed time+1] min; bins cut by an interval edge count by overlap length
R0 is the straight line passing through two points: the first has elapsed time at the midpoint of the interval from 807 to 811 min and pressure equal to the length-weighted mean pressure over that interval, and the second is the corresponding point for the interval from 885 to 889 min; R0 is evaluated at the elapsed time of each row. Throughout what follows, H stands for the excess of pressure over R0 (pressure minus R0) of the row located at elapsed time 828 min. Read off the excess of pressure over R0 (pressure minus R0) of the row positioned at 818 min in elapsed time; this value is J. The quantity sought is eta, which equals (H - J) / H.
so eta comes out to 1.29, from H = -1.4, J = 0.4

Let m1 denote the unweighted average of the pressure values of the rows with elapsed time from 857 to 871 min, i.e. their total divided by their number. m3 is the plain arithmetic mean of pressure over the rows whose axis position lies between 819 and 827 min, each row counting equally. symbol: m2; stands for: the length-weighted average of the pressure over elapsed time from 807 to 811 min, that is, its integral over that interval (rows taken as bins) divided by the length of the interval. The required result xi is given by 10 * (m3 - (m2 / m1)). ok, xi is 134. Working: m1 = 16.1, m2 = 13.9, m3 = 14.2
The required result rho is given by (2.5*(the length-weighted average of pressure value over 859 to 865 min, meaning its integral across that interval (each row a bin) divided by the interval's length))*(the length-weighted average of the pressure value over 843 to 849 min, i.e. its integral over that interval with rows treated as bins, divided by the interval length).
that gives 583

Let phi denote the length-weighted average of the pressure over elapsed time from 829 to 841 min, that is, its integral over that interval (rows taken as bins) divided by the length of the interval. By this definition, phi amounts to 10.2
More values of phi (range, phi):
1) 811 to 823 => 14.3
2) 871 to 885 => 15.9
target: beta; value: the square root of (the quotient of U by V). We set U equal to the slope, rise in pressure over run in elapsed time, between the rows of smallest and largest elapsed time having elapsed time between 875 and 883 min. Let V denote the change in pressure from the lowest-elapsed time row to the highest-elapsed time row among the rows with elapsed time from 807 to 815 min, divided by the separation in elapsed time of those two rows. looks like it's 1.8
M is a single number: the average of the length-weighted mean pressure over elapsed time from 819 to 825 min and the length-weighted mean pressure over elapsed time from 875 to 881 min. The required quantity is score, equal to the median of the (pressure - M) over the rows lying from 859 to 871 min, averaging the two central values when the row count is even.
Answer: 1.1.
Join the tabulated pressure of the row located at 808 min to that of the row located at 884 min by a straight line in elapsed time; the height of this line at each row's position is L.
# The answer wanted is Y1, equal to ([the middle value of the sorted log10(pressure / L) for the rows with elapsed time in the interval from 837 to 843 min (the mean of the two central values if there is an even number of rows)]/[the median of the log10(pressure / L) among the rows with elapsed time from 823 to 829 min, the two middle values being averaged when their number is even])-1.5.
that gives 5.7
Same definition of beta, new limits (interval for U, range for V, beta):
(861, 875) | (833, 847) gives 0.6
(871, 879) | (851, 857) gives 1.0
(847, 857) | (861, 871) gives 0.7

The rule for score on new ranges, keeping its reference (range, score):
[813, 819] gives -0.5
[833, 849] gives -3.2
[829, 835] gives -4.3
